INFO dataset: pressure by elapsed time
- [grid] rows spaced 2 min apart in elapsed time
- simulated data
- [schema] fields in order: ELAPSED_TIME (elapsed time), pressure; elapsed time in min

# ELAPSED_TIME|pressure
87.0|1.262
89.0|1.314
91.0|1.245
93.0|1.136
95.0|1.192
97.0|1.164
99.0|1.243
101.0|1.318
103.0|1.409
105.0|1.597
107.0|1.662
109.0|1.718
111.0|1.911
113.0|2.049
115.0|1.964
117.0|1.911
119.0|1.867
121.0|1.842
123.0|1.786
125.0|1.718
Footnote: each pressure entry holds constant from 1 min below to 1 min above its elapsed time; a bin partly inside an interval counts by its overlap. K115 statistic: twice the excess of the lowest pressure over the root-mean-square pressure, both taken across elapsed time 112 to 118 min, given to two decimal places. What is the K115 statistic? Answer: -0.13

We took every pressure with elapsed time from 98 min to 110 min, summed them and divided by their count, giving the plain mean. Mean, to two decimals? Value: 1.49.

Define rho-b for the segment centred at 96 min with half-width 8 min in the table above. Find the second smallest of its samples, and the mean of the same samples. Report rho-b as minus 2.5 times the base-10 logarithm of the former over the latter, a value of 0.080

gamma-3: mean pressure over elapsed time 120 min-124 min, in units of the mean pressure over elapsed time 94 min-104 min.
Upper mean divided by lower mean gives 1.43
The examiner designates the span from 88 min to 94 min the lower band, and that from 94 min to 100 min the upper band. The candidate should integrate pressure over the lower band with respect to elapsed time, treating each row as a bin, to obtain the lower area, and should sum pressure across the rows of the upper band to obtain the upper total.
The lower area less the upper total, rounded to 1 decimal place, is 3.8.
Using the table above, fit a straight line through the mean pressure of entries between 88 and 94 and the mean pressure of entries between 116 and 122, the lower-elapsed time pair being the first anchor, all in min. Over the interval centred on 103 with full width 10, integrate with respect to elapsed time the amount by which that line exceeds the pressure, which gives 0.6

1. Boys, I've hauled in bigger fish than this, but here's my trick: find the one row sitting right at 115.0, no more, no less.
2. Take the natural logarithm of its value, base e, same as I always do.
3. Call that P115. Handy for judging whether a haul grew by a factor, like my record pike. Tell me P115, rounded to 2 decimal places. 0.67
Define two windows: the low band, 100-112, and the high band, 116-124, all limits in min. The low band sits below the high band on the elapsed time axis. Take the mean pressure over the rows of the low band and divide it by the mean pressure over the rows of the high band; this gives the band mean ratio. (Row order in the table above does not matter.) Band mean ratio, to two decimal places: 0.87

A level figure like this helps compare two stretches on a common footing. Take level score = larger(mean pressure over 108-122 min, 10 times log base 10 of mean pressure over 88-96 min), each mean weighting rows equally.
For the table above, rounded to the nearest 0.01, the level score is 1.89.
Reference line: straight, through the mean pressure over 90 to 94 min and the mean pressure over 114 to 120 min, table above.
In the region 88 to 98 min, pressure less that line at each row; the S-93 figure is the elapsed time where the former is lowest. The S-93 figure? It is 97.0 min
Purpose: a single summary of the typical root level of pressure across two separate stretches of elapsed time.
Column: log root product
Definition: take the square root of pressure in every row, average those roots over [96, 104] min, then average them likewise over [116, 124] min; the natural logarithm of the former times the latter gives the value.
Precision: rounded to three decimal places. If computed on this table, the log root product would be 0.432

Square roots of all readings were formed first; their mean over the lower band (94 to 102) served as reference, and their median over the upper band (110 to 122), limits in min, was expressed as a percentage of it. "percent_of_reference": 125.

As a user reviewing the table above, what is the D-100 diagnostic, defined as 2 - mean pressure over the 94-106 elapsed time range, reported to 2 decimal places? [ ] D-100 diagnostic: 0.68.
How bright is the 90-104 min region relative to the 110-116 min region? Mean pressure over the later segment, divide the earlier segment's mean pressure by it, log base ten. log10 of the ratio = -0.20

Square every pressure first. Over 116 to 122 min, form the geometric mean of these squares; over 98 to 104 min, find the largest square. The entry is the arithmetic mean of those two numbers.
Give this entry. 2.7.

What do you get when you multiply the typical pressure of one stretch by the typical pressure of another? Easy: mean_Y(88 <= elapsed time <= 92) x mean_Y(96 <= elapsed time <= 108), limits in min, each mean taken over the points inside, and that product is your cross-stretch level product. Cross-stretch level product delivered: 1.79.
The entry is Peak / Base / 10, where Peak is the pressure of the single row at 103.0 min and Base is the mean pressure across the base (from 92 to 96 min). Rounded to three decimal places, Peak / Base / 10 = 0.121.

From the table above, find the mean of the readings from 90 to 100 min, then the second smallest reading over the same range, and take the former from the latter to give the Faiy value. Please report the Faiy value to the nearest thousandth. -0.032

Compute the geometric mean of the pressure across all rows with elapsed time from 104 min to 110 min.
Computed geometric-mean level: 1.7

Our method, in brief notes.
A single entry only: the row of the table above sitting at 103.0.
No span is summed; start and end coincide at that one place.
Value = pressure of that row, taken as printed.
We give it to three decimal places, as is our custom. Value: 1.409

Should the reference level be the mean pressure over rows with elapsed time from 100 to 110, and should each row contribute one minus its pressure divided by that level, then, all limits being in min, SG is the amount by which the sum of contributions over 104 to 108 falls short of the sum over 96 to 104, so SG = 0.8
